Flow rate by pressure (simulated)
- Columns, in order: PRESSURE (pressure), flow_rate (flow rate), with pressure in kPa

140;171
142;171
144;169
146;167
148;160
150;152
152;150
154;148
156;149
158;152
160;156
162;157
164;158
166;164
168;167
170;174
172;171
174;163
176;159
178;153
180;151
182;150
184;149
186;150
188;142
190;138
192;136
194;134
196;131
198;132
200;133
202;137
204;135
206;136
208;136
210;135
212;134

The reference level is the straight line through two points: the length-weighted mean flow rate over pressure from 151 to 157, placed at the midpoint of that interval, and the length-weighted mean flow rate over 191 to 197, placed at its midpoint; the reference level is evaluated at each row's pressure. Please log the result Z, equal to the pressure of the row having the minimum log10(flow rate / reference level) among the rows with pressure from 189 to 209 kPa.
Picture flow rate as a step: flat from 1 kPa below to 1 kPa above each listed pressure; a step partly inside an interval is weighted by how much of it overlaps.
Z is 196 kPa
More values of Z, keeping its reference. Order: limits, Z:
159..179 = 160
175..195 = 194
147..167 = 154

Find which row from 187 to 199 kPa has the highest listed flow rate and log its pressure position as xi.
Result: 188 kPa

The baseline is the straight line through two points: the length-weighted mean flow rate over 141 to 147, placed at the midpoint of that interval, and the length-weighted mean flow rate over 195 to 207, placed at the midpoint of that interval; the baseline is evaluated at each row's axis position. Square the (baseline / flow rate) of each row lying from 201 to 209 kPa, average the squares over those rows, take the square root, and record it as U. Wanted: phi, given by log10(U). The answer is -0.01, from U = 0.97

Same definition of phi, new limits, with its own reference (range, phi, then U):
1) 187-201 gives 0.01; 1.02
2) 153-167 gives 0.01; 1.03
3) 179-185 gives -0.01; 0.97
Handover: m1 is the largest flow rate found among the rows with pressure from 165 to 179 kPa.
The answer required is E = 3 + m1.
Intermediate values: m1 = 174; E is 177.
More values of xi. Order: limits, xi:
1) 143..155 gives 144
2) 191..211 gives 202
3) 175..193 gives 176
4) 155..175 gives 170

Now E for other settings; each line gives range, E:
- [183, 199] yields 153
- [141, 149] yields 174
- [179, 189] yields 154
